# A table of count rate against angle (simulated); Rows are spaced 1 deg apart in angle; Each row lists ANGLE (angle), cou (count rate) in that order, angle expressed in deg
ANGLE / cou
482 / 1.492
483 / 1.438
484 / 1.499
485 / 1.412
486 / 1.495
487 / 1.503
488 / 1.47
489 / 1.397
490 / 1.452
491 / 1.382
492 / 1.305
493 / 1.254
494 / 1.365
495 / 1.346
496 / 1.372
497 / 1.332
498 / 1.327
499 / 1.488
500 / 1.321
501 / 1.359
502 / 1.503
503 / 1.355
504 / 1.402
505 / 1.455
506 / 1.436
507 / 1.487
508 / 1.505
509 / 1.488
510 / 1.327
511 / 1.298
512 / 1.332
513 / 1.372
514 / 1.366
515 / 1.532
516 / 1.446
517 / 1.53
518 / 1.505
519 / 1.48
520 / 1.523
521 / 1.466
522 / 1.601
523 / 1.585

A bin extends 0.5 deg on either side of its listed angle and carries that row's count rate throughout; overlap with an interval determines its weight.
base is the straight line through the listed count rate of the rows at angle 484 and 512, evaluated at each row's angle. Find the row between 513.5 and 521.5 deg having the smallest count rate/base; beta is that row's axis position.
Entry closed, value 514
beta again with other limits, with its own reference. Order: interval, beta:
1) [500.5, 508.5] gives 501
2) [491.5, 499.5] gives 493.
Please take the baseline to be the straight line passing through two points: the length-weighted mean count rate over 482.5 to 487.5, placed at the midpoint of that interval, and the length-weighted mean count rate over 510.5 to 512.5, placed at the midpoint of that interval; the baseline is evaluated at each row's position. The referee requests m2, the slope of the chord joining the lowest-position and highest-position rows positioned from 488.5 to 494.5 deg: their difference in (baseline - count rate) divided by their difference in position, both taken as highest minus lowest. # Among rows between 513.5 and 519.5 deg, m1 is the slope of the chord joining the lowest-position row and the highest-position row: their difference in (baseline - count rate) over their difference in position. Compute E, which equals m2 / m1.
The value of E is 0.0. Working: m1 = -0.029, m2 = 0.001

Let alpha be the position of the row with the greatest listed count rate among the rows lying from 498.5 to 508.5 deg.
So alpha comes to 508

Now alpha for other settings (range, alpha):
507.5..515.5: 515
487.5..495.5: 488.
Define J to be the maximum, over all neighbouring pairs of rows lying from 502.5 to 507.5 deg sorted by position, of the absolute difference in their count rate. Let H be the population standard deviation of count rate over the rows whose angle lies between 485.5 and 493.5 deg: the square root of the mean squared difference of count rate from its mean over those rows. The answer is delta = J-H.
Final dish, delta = -0.03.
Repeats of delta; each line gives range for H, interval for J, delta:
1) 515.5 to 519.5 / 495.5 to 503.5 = 0.14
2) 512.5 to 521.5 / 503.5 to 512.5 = 0.10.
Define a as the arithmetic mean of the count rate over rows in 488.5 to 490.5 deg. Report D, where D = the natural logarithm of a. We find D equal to 0.35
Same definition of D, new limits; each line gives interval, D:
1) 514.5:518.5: 0.41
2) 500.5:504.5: 0.34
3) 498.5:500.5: 0.34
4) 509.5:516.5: 0.32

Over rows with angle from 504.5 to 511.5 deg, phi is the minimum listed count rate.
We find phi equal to 1.298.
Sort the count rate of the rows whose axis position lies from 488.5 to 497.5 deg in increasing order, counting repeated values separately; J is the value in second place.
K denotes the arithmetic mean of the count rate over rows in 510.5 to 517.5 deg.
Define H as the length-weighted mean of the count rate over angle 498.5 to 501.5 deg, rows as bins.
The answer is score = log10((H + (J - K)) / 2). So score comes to -0.19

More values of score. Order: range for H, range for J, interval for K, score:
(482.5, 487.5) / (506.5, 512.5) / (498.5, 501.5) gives -0.15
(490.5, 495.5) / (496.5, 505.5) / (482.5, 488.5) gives -0.23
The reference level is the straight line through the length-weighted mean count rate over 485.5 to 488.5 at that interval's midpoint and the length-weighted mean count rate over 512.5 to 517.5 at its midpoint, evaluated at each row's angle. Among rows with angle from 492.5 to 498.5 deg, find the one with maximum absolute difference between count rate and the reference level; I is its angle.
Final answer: 493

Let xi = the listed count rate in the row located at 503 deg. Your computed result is 1.355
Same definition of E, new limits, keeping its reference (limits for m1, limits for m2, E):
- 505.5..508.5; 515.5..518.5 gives 0.9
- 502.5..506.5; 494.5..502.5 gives 0.9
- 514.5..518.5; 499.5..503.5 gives -5.4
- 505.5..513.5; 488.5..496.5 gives -0.7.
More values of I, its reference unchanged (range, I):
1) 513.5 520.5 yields 514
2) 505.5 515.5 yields 511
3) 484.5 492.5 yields 492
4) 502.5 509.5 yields 503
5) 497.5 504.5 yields 500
